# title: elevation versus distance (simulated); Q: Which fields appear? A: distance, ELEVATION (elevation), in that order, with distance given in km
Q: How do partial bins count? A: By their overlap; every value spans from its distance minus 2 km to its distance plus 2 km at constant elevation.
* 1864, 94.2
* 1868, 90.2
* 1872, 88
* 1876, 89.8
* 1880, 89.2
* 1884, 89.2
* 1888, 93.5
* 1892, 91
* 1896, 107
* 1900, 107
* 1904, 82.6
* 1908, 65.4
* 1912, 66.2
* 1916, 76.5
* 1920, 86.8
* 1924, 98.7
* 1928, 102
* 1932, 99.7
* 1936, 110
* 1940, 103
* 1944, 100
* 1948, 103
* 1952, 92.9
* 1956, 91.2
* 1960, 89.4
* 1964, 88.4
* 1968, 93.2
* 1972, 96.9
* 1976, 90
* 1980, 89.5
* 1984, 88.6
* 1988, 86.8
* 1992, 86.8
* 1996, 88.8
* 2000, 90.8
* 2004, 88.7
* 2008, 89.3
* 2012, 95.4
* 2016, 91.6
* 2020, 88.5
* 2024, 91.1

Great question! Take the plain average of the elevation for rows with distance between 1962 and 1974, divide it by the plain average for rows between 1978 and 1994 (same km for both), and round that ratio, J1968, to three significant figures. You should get 1.06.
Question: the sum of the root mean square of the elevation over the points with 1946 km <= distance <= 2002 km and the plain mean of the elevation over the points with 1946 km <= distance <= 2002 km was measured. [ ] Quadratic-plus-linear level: 182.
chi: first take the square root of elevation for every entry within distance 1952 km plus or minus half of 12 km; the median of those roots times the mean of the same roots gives 94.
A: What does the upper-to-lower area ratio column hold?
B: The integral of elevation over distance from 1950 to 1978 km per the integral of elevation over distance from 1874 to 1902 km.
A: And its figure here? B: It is 0.96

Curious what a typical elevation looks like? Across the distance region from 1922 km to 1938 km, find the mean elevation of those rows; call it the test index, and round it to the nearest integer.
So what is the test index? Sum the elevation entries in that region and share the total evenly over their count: 103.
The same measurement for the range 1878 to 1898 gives 94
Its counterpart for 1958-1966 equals 89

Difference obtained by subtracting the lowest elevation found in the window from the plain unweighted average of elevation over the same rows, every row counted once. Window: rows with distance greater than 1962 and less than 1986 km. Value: 3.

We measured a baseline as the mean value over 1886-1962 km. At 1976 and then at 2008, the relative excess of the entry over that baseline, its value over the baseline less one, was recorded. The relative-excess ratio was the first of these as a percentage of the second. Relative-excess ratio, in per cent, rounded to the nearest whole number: 81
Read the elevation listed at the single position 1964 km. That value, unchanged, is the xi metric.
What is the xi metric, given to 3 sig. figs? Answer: 88.4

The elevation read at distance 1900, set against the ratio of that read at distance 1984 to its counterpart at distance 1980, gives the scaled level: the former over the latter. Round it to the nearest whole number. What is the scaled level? 108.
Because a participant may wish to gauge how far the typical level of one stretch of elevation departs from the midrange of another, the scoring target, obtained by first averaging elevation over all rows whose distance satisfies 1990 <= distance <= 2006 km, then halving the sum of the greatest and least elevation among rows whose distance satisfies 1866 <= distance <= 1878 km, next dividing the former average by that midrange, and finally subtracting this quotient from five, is 4.00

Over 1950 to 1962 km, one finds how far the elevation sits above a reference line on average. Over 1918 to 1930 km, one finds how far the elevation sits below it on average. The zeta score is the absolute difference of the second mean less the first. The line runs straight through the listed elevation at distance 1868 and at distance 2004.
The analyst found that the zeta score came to 8.2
